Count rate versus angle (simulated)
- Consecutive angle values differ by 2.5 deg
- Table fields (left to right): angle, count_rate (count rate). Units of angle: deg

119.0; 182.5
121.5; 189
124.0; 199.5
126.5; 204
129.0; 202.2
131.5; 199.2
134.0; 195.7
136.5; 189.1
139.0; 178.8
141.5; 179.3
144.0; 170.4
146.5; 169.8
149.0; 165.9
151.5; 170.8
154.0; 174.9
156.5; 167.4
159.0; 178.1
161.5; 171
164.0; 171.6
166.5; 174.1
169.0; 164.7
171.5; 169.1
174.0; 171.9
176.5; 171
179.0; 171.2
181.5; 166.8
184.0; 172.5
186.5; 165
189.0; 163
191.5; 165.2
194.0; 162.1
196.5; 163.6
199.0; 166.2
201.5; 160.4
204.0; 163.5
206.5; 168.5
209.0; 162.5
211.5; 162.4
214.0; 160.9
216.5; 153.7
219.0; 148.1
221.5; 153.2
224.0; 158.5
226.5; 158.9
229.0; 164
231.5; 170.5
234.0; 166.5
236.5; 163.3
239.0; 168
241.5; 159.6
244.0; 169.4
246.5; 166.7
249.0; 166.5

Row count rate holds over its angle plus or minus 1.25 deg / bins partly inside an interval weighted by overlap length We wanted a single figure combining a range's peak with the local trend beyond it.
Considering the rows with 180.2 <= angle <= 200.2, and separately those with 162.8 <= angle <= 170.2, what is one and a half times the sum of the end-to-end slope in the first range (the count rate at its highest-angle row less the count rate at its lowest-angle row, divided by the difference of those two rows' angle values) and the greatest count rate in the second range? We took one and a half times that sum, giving 261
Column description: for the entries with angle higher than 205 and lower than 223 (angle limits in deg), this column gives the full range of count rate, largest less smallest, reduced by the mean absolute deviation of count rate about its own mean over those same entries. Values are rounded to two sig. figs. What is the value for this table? 15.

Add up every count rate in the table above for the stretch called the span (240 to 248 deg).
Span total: 496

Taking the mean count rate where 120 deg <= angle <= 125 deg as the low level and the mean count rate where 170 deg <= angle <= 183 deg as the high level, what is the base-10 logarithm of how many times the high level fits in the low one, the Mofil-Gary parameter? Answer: 0.06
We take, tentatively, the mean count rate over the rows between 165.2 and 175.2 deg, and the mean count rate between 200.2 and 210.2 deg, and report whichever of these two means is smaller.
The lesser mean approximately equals 164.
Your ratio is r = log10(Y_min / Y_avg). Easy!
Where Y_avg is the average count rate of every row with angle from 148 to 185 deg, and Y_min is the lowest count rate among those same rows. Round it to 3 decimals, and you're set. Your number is -0.016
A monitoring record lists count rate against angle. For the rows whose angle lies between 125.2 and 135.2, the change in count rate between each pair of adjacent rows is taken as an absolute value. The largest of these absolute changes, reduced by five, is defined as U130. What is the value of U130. -1.5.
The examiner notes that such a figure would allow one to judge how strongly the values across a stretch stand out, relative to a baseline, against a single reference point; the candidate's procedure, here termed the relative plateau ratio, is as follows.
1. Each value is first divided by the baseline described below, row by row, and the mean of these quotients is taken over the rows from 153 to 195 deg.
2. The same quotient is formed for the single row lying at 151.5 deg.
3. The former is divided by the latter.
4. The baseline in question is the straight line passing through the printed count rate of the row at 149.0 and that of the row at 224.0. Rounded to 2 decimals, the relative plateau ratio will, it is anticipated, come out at 1.01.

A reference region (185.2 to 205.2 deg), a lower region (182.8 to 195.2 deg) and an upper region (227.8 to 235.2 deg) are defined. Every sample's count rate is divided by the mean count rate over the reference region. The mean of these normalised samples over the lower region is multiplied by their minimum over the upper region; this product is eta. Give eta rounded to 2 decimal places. 1.01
